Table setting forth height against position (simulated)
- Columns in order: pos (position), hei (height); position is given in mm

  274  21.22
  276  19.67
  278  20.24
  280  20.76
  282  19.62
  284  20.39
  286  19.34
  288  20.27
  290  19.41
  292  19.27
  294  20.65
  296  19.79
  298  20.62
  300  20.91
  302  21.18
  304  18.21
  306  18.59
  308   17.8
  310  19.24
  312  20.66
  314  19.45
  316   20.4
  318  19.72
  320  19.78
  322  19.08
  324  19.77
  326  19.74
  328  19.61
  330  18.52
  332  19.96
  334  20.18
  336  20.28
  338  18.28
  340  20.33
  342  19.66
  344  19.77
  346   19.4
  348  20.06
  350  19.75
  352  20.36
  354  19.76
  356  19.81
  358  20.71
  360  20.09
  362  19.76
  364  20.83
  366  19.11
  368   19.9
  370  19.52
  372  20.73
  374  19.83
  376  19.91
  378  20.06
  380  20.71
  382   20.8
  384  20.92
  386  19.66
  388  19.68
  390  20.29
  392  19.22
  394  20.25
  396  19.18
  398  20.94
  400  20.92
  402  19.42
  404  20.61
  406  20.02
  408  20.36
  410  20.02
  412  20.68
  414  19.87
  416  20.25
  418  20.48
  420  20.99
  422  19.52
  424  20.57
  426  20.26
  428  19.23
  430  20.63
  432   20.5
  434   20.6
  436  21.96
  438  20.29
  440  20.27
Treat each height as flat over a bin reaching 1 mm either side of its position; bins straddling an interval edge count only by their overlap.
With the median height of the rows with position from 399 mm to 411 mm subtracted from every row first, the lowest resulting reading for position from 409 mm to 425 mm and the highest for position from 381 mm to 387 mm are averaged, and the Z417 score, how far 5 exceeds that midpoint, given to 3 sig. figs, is 4.97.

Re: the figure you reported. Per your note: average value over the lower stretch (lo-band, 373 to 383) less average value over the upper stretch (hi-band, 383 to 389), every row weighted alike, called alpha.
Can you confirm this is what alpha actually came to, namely 0.18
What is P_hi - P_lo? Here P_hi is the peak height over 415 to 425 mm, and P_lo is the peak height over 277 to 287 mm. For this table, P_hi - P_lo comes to 0.23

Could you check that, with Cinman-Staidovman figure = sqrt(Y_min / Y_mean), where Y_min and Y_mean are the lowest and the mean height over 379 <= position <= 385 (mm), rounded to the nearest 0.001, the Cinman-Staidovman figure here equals 0.998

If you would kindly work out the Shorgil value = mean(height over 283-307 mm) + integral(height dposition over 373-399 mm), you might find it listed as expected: 543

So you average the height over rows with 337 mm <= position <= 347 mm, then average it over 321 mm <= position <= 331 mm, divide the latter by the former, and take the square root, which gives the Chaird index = 1.00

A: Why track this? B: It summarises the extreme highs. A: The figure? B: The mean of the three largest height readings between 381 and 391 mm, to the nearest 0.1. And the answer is 20.7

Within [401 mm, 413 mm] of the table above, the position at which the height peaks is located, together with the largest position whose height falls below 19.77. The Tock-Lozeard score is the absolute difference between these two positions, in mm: 10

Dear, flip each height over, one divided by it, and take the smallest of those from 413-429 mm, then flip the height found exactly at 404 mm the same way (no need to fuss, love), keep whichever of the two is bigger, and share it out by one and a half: 0.0323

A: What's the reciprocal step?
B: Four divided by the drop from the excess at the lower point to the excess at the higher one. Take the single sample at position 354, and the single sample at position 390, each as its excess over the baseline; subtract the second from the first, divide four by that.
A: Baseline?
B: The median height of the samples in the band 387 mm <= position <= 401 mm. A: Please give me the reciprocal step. -8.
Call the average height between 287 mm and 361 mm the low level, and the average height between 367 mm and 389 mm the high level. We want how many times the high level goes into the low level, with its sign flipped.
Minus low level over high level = -0.98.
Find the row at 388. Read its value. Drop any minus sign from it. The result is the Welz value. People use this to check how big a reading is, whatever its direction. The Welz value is 19.68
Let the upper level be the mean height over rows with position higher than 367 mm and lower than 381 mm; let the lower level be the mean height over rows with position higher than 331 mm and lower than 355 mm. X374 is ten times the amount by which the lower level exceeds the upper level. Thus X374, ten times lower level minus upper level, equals -2.8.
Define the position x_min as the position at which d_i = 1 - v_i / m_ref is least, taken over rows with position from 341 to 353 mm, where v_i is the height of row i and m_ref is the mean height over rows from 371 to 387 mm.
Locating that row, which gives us 352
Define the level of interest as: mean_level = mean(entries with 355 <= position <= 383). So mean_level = 20.1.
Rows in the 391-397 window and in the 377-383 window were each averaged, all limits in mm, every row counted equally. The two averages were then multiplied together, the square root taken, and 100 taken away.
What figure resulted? -80.0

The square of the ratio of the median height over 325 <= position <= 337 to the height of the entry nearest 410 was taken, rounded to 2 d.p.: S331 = 0.98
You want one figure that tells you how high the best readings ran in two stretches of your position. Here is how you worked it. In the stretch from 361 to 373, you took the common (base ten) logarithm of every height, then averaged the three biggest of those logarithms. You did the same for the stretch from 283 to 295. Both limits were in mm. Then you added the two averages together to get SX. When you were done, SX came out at 2.62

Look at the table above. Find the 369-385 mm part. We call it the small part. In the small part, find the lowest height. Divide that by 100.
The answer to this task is 0.195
